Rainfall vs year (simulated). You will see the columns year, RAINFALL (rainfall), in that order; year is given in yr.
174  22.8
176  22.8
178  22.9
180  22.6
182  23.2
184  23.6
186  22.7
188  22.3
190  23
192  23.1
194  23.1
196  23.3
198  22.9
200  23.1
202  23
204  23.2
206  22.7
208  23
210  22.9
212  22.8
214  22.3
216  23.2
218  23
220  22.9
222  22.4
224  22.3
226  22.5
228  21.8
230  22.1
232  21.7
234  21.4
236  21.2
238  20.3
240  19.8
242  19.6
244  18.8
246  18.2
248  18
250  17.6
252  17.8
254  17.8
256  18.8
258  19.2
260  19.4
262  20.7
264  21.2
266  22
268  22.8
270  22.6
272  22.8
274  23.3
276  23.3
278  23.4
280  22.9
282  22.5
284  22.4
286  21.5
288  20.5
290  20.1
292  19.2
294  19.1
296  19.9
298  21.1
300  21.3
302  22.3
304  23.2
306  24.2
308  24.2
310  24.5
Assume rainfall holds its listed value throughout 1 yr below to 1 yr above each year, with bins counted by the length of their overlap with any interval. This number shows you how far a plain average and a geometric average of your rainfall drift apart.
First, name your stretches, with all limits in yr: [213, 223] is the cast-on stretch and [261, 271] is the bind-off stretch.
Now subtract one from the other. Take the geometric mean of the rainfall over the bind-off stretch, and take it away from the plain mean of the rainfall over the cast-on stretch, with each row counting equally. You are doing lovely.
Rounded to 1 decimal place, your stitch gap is 0.9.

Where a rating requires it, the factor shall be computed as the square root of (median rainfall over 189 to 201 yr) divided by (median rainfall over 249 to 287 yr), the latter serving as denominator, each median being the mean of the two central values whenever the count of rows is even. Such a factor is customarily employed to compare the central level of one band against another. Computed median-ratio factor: 1.02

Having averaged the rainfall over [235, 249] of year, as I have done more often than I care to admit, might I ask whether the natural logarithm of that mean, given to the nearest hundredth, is 2.97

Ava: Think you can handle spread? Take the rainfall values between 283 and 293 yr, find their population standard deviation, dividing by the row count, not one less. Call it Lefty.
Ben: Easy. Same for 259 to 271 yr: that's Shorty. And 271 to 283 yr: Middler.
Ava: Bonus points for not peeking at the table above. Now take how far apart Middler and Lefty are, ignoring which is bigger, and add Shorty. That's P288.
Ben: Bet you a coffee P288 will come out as 1.96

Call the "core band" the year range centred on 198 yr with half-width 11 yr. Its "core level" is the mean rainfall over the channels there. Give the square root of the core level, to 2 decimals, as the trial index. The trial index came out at 4.79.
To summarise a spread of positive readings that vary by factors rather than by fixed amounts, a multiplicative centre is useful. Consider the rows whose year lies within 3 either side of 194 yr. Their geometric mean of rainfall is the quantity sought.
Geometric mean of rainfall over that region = 23.2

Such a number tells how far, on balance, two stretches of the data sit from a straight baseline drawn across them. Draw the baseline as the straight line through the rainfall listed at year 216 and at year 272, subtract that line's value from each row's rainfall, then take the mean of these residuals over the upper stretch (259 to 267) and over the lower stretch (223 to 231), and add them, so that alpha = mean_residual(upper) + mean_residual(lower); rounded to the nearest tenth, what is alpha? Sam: -3.0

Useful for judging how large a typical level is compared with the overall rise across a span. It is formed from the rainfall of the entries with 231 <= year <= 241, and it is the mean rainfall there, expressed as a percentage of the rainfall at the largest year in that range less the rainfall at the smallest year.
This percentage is -1099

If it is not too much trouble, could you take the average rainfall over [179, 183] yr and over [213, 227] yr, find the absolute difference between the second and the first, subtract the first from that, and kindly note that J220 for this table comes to -22.7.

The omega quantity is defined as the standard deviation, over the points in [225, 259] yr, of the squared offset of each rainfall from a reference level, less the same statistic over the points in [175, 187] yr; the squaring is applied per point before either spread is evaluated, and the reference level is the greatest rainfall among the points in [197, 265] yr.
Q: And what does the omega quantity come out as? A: 11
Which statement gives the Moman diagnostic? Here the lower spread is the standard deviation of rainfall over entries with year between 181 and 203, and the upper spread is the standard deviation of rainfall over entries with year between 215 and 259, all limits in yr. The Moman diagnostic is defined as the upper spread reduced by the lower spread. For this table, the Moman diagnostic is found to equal 1.6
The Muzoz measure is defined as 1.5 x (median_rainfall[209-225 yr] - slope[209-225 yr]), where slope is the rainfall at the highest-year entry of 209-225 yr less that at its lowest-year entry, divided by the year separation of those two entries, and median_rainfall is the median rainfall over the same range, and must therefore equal 34.3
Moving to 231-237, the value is 32.3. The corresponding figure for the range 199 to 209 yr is 34.5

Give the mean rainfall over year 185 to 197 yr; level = 22.9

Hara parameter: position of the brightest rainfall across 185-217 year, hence 196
